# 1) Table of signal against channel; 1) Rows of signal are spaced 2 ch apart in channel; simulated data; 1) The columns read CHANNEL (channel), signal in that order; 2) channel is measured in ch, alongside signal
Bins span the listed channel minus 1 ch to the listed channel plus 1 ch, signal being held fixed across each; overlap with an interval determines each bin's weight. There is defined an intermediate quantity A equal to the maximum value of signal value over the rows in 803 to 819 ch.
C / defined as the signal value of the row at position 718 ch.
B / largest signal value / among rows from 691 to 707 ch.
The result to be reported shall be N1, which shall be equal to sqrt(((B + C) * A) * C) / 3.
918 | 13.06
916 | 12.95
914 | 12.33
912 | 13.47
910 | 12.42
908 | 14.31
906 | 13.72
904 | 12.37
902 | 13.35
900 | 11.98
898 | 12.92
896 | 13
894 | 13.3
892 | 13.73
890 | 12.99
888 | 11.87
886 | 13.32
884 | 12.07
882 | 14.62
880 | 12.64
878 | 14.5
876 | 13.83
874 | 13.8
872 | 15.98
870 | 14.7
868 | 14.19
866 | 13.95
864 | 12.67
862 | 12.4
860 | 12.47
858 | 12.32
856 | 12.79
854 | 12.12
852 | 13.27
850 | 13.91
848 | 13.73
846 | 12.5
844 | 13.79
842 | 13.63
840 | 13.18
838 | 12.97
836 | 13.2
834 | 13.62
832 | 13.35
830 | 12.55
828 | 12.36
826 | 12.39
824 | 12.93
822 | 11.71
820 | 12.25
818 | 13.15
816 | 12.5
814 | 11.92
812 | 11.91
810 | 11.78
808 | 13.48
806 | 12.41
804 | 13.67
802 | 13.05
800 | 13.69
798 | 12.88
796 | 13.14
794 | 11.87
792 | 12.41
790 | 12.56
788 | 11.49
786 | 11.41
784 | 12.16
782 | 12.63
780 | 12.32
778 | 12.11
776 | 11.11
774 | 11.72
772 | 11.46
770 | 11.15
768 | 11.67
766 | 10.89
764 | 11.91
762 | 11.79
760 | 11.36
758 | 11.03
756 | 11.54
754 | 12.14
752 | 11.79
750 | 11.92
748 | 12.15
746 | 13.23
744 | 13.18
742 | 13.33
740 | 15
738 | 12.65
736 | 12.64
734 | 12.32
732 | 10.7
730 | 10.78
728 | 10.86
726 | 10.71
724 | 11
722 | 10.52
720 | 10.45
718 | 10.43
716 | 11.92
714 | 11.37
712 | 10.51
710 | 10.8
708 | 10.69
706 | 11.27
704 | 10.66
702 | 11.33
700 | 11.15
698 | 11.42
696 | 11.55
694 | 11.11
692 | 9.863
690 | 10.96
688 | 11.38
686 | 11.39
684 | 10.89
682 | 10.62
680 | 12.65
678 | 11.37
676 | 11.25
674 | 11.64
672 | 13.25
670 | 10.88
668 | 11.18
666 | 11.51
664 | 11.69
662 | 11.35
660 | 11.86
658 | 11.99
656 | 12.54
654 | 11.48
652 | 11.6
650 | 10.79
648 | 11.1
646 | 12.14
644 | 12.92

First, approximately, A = 13.67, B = 11.55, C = 10.43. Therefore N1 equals 18.7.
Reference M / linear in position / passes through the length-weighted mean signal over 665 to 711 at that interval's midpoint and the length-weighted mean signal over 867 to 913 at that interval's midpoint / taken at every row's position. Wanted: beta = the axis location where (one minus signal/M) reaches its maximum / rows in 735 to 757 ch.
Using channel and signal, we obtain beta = 756 ch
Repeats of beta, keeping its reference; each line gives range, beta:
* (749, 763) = 758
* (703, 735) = 718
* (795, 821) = 810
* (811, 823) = 822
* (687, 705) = 692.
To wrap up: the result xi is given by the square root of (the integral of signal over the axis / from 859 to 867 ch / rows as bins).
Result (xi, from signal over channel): 10.1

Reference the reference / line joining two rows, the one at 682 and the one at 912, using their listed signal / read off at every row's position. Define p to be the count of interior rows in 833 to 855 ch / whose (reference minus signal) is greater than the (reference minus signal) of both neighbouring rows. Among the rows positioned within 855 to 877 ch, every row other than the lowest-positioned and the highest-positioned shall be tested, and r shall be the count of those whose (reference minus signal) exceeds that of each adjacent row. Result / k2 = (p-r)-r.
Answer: -4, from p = 2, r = 3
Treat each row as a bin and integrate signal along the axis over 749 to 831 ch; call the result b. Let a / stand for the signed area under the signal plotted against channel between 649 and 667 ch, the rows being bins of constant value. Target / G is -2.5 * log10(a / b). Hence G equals 1.7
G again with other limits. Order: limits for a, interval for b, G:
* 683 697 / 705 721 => 0.1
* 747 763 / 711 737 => 0.5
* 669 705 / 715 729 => -1.1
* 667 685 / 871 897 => 0.6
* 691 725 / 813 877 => 0.9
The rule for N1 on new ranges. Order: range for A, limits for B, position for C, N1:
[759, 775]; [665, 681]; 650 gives 18.5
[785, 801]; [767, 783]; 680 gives 22.1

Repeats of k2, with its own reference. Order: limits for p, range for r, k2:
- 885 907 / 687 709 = -3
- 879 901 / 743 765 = -2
